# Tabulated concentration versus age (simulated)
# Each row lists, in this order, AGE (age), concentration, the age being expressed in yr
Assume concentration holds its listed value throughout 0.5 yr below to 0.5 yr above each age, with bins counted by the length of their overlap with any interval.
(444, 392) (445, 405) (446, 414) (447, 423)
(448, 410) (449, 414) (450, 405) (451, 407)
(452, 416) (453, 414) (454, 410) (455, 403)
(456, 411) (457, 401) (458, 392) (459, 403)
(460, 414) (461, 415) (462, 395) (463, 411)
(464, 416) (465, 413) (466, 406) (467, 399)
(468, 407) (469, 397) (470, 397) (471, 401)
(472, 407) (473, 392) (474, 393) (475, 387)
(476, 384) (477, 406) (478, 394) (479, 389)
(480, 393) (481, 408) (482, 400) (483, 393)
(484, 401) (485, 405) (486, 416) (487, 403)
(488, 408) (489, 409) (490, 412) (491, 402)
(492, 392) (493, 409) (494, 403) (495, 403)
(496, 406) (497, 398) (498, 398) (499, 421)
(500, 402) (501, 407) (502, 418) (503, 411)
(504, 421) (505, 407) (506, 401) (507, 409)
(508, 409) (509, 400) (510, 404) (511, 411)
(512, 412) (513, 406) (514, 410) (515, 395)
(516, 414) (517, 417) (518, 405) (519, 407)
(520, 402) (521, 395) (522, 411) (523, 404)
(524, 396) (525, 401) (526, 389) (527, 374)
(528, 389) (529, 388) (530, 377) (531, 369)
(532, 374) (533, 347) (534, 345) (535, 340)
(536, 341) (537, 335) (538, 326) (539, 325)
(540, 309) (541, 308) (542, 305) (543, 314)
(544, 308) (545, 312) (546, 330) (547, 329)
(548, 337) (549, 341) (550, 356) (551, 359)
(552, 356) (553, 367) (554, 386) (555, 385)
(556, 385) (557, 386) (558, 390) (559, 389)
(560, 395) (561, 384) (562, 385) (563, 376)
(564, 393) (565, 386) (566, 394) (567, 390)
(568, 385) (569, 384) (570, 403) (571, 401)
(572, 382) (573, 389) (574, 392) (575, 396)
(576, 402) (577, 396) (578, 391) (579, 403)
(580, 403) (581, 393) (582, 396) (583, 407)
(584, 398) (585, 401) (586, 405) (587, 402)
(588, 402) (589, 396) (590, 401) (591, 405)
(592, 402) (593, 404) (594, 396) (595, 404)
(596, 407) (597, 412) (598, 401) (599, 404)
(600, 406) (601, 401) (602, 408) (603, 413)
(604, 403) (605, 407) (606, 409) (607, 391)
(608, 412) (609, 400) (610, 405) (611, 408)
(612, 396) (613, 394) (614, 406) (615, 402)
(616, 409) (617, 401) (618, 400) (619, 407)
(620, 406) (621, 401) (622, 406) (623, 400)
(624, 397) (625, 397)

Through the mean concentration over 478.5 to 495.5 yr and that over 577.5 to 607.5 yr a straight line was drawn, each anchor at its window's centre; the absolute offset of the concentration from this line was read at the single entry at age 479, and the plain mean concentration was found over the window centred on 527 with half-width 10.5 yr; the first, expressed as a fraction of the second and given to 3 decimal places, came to 0.036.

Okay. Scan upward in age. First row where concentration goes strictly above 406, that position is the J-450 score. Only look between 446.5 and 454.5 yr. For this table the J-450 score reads 447 yr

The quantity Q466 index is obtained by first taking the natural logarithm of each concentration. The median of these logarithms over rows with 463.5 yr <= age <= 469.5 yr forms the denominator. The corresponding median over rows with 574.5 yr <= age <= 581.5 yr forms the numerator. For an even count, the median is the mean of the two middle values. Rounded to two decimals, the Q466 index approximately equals 1.00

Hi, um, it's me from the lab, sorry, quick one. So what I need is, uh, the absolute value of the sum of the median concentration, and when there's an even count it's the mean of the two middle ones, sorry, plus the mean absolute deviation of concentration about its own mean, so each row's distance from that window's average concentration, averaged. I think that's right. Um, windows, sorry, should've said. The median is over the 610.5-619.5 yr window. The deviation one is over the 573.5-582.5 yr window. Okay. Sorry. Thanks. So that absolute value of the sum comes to 406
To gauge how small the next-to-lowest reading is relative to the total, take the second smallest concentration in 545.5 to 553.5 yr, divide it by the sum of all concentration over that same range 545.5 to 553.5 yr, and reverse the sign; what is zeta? -0.12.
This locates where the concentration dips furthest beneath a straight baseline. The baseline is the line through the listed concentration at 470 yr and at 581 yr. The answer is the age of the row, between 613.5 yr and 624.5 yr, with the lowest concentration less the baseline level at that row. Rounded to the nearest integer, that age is 624 yr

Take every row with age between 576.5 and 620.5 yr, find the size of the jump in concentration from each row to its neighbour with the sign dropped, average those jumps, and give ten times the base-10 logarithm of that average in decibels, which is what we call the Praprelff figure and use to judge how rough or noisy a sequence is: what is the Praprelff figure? 7.9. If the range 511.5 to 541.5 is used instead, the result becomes 9.2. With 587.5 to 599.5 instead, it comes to 7.2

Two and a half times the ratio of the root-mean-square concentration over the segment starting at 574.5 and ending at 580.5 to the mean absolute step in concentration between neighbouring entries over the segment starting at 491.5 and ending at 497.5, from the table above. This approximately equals 147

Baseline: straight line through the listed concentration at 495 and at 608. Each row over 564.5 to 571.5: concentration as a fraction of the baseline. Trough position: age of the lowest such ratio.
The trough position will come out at 569 yr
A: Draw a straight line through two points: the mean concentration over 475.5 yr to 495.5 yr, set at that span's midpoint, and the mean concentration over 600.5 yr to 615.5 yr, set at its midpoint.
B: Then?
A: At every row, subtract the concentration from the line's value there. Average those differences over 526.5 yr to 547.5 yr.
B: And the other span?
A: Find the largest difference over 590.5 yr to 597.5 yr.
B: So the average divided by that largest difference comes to 8.4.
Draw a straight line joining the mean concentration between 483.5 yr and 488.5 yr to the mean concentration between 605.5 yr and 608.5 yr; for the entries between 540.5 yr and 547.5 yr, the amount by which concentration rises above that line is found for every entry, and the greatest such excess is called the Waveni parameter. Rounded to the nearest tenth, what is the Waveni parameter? -75.3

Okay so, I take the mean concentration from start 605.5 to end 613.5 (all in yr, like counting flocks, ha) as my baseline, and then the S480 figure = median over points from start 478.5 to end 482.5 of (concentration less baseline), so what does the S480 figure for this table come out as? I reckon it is -5.4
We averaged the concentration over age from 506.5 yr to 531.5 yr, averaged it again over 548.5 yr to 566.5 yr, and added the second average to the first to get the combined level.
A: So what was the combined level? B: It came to 778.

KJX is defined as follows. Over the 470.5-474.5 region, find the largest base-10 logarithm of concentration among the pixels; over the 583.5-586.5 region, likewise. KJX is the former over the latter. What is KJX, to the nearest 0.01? 1.00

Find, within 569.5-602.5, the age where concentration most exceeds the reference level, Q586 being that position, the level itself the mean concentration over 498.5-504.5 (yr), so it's 597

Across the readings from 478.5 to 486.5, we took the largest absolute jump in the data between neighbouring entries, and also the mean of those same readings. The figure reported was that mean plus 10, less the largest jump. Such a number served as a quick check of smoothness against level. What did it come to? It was 396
